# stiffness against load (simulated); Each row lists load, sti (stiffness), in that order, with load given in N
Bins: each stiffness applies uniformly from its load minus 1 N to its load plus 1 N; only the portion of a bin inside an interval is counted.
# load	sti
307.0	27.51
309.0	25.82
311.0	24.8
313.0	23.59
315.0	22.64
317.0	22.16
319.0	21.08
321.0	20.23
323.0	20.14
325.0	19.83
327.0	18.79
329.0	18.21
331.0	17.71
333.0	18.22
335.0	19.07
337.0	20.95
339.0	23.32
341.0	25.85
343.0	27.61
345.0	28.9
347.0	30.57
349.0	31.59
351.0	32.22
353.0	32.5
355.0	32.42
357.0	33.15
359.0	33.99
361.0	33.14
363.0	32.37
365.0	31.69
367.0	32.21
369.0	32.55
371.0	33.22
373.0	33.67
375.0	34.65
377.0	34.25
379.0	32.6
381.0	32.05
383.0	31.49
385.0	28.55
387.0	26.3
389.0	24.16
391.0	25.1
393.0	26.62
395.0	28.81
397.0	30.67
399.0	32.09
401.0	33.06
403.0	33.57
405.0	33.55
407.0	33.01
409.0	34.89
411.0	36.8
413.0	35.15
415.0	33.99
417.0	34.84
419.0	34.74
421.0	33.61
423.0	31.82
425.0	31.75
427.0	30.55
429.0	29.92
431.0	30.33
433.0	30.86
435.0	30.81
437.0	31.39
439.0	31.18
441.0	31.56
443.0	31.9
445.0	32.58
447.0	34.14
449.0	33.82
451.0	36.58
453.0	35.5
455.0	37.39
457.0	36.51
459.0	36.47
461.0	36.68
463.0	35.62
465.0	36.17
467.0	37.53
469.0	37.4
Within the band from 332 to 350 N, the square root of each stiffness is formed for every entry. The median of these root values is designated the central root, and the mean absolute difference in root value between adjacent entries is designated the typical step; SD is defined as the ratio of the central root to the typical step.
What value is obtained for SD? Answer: 30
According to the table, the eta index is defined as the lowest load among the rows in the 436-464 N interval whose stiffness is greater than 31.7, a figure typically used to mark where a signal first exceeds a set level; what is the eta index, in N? 443.0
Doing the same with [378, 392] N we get 379.0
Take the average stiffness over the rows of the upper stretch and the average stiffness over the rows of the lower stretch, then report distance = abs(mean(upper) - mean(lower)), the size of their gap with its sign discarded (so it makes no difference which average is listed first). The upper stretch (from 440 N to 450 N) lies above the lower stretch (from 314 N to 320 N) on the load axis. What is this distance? 11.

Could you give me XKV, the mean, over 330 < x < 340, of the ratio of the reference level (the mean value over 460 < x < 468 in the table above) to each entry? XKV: 1.86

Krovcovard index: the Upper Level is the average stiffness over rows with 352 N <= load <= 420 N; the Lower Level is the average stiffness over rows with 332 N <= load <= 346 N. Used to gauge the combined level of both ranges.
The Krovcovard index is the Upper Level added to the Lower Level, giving 56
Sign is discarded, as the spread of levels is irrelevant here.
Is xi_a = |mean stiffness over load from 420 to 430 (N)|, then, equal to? 31.5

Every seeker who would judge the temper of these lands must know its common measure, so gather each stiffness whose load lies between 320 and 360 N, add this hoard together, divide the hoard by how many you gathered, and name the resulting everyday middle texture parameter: 25.3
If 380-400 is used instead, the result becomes 28.6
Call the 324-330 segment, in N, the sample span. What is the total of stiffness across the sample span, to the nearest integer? 57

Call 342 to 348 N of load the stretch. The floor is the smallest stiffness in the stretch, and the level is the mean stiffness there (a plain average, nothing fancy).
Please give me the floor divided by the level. 0.951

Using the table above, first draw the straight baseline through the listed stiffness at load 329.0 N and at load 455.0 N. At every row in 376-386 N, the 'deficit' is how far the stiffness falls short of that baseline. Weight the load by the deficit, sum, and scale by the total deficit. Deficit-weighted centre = 379.9 N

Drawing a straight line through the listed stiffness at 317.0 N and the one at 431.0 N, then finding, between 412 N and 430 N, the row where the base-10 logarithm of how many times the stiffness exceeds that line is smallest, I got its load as 429.0 N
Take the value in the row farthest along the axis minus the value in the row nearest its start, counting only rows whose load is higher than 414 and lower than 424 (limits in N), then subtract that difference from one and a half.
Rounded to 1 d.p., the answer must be 3.7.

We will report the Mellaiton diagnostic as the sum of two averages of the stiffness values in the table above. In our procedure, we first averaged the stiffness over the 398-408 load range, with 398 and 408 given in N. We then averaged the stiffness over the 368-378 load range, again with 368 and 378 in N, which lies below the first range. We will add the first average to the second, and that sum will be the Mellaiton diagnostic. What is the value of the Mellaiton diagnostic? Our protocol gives 66.7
